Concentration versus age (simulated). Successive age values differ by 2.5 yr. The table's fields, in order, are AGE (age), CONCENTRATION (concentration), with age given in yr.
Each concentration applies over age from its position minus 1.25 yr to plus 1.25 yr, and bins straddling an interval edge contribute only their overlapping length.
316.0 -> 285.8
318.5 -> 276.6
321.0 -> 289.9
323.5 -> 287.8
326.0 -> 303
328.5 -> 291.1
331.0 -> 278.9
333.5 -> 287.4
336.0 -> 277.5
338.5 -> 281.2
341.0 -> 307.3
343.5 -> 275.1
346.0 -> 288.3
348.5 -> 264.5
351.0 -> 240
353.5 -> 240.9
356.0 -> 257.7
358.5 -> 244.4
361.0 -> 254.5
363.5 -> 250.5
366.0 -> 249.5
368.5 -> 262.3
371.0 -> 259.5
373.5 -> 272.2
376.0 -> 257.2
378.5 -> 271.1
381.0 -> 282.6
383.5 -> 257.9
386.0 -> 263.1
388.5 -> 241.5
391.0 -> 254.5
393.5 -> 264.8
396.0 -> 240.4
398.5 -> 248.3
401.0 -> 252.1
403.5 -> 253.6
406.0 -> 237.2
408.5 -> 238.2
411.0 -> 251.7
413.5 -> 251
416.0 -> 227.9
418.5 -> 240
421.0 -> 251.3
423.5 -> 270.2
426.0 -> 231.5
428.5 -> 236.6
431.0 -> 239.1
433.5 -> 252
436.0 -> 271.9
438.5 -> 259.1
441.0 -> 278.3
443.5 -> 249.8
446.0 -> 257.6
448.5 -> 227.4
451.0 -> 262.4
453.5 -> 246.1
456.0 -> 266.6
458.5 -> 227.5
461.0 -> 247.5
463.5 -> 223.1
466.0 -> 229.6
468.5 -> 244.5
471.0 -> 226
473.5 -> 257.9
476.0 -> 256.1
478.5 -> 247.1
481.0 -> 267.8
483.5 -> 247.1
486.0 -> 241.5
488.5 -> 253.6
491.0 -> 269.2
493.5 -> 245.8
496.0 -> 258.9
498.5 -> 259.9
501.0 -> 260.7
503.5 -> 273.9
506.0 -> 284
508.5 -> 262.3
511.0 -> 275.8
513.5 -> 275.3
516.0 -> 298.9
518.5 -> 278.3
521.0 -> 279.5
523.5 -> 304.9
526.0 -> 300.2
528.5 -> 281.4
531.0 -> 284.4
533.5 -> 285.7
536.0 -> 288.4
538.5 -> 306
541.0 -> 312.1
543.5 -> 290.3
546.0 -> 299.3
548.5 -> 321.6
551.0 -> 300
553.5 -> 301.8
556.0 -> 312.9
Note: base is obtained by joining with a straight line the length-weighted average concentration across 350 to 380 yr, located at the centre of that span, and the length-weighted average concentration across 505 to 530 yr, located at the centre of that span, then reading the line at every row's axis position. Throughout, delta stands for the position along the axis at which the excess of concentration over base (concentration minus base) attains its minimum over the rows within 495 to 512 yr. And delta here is 496.0 yr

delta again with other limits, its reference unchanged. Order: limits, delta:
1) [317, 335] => 331.0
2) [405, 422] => 416.0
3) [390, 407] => 406.0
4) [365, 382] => 366.0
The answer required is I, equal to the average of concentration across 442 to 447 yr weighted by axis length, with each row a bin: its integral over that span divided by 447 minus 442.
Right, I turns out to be 255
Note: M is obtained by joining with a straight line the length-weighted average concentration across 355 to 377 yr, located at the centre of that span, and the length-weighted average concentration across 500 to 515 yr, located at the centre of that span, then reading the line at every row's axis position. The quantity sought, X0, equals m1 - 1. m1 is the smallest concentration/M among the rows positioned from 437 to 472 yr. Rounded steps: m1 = 0.83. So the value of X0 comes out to -0.166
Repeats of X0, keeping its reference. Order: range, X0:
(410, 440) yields -0.131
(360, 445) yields -0.131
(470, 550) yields -0.158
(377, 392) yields -0.067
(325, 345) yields 0.084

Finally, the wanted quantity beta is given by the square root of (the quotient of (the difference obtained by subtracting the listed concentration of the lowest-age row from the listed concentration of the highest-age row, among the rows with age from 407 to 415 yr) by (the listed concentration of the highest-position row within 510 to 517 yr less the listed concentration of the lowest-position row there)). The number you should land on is 0.74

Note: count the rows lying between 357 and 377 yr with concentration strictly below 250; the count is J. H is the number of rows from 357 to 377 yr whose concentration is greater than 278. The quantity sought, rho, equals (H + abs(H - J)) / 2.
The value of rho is 1.0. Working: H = 0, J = 2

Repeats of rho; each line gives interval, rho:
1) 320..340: 7.0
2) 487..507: 0.5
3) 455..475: 3.0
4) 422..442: 1.5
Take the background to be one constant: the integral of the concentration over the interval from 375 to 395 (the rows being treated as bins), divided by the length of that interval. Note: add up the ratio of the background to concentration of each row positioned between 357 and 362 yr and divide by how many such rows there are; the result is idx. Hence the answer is 1.05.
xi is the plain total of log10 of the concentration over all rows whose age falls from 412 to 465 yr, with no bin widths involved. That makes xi 50.3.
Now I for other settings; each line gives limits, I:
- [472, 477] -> 255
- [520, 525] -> 293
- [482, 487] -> 246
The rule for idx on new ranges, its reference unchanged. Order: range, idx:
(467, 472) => 1.11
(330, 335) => 0.92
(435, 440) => 0.99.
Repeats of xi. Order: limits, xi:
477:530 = 51.0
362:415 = 50.5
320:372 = 51.1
